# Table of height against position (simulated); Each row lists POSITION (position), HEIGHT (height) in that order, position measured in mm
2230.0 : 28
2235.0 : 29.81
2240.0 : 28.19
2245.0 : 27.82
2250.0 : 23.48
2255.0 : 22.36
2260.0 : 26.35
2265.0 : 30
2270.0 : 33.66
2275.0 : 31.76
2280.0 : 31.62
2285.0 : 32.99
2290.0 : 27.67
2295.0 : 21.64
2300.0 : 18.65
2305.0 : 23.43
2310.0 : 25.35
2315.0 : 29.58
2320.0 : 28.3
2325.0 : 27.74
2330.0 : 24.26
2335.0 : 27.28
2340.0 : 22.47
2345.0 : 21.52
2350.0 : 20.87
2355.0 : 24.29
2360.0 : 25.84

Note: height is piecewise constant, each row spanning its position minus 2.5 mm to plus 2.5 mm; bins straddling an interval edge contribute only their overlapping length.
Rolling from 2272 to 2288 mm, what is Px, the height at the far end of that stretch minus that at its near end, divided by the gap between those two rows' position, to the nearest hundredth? 0.12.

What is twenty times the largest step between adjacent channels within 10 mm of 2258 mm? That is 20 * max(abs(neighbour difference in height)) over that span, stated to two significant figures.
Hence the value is 80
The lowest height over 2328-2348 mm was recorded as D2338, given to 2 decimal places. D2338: 21.52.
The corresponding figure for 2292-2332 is 18.65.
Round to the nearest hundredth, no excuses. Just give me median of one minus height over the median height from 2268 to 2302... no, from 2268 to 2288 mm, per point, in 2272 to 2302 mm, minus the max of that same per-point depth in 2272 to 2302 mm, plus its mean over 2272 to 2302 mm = -0.19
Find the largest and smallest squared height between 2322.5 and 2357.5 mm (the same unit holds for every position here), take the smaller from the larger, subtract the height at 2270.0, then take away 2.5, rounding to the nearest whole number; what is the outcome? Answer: 298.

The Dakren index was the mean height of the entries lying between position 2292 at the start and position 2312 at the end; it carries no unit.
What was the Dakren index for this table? 22.3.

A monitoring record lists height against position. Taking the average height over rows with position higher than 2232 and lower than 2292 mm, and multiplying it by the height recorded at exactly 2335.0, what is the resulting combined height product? 786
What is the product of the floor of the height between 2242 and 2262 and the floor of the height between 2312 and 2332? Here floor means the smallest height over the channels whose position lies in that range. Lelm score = 542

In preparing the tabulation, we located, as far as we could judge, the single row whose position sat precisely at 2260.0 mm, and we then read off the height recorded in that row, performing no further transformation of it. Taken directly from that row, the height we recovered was 26.35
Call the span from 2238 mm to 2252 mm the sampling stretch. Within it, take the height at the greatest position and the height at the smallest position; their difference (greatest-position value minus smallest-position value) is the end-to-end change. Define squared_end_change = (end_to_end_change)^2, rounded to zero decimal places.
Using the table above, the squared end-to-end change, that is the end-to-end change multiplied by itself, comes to 22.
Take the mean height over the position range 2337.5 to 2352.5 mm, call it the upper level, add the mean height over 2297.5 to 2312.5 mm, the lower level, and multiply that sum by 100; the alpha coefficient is 4410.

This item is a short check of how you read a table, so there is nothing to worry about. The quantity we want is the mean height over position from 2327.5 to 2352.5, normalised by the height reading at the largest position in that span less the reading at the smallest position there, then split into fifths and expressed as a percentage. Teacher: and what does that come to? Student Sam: -137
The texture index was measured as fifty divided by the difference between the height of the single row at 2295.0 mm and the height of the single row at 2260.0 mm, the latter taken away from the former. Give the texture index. -11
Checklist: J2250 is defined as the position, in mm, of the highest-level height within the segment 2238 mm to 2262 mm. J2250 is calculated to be 2240.0 mm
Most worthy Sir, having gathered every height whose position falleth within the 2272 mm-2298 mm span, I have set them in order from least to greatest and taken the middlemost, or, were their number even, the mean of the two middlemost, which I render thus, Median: 32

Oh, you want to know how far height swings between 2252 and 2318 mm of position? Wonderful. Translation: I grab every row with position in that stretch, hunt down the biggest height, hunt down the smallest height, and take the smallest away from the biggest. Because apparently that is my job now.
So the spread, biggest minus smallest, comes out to 15.0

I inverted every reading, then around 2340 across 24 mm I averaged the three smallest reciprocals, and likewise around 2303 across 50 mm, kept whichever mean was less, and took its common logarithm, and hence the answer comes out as -1.50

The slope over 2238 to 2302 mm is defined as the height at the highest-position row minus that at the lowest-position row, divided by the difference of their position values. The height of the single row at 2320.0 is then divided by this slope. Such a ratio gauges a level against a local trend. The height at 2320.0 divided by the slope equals -178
